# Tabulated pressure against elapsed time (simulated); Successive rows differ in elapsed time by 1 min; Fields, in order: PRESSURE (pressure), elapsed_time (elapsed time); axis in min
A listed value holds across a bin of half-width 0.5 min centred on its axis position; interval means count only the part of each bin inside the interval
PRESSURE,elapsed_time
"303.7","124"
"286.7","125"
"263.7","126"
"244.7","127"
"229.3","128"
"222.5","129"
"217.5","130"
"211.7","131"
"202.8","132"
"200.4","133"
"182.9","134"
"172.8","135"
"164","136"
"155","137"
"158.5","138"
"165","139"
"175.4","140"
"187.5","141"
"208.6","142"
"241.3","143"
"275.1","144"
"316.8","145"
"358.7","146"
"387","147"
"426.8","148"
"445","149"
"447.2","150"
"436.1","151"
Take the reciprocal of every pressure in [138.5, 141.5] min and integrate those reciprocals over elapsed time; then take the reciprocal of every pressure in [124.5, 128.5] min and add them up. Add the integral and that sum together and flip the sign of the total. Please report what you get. -0.033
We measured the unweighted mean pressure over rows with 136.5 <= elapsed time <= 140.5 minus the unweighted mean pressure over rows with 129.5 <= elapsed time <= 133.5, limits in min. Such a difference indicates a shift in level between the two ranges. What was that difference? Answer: -45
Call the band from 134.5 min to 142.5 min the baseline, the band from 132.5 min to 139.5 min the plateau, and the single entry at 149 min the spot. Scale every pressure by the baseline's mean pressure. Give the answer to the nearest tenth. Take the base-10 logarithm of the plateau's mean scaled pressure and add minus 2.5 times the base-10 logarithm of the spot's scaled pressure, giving -1.0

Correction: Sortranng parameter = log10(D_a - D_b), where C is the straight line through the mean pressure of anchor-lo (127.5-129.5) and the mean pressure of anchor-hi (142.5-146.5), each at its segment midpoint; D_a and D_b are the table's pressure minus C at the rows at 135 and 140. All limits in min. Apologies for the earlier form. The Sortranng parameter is 1.3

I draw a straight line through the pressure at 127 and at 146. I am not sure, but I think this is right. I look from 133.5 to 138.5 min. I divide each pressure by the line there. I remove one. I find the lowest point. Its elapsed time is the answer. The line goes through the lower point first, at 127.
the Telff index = 137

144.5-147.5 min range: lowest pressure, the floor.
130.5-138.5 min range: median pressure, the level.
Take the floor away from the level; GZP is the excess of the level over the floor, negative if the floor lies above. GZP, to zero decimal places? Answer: -139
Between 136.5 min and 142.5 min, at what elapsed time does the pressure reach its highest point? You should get 142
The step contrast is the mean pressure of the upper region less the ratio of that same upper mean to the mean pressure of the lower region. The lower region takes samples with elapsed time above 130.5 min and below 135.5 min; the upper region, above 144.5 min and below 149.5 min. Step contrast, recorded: 385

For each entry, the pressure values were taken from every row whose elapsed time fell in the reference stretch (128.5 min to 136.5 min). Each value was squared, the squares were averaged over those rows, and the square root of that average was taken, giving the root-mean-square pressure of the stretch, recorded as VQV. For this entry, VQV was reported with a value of 198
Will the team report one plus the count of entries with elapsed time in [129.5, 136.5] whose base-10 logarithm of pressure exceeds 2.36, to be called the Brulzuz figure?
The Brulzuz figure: 1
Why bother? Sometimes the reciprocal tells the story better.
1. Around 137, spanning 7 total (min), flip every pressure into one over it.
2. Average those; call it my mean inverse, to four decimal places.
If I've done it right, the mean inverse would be 0.0060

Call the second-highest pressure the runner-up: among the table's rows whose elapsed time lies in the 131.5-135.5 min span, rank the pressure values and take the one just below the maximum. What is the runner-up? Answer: 200.4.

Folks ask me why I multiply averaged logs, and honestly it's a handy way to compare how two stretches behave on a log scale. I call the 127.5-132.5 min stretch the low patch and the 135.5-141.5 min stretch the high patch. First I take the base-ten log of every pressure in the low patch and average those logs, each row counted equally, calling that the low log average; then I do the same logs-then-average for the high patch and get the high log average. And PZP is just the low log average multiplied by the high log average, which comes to 5.2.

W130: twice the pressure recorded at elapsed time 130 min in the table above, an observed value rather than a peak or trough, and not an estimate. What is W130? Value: 435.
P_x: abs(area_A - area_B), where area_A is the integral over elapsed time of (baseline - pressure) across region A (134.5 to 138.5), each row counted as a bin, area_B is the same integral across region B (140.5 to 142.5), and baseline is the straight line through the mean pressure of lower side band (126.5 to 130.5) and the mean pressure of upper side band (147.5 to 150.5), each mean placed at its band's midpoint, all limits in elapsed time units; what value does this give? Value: 265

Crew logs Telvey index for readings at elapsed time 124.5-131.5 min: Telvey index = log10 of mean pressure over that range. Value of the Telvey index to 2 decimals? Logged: 2.38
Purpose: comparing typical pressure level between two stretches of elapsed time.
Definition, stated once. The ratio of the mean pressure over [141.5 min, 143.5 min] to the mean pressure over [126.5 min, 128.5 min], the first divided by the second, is 0.95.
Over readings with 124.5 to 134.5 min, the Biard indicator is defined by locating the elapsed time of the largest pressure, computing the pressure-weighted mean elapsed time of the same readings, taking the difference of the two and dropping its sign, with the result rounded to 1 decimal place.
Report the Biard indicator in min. 4.1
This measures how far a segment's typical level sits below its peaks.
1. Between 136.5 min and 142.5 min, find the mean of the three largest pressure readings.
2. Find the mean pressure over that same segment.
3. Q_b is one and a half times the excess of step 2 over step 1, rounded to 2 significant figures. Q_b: -23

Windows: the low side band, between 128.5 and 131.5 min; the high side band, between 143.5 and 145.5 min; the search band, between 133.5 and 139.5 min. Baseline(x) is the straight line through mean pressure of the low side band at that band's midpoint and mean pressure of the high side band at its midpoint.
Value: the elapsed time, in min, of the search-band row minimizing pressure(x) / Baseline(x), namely 137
